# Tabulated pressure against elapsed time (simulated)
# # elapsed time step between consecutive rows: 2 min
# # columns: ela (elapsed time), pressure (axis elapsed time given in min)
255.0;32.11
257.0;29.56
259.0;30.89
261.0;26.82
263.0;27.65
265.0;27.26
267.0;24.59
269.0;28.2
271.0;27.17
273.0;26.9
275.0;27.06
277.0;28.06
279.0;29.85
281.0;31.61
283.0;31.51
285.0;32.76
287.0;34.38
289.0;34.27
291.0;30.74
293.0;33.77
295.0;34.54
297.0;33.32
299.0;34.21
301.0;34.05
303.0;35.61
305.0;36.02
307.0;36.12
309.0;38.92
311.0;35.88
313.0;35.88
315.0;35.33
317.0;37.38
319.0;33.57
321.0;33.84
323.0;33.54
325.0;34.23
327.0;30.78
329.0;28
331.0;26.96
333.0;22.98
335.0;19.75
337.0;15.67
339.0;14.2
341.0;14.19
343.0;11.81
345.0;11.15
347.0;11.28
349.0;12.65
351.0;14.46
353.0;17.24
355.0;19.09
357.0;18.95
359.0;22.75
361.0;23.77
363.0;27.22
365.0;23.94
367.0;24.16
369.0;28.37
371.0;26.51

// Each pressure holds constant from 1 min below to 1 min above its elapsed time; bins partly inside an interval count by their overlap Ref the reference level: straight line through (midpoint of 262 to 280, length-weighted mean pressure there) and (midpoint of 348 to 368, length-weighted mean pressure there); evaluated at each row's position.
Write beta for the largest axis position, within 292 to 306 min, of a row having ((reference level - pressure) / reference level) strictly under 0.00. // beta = 305.0 min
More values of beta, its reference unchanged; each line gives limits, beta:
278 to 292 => 291.0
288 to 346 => 333.0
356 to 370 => 369.0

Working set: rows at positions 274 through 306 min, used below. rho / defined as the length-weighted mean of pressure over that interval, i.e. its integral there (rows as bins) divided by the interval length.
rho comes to 33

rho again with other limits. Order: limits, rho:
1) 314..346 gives 25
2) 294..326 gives 35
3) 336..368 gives 18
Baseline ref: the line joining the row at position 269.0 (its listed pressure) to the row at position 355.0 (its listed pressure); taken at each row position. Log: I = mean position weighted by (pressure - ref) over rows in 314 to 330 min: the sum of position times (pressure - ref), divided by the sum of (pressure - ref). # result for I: 321.2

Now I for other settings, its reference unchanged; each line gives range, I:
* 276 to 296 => 288.2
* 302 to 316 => 309.1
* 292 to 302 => 297.1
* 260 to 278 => 265.5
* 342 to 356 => 346.9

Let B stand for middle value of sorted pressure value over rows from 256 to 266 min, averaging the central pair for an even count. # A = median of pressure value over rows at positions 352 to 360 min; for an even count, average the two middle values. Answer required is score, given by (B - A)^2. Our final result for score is 74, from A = 19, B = 28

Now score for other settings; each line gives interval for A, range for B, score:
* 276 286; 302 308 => 20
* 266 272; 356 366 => 12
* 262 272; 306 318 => 76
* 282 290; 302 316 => 6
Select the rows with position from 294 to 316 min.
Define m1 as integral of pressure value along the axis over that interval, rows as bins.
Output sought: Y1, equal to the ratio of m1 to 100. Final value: 7.8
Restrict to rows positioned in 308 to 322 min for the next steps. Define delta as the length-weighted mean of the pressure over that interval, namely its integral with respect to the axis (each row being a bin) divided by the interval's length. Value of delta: 36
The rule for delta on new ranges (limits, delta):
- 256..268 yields 28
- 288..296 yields 33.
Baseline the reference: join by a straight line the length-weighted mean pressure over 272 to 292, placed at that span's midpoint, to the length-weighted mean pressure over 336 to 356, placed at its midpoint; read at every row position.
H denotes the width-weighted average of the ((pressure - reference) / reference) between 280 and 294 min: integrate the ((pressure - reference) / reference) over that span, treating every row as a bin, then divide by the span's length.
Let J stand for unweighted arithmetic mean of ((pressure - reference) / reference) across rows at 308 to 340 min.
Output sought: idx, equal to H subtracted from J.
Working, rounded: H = 0.11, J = 0.5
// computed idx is 0.36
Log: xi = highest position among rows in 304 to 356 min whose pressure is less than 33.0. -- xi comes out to 355.0 min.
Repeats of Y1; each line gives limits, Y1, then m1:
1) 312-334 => 7.0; 705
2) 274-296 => 7.0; 697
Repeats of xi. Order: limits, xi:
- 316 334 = 333.0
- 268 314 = 291.0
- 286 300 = 291.0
